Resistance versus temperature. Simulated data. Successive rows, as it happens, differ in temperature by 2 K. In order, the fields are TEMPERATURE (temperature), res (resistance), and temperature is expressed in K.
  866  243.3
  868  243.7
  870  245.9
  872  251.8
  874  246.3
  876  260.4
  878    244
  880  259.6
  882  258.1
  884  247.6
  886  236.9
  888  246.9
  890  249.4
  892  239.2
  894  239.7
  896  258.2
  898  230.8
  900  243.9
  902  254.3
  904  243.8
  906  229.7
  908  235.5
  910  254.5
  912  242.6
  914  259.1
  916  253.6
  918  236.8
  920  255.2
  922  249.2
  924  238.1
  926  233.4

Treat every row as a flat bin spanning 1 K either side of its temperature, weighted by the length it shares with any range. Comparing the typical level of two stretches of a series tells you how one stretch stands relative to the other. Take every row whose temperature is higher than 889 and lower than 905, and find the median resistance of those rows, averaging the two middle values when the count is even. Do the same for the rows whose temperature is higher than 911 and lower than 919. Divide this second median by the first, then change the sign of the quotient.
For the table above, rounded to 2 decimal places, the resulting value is -1.02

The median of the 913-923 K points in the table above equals 254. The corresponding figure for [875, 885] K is 258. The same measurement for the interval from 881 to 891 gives 248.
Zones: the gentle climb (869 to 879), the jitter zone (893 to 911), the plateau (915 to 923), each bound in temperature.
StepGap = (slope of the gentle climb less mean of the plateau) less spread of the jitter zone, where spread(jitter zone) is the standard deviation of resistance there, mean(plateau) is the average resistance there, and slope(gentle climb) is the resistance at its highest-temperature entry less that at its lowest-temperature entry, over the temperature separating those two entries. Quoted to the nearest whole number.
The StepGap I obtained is -259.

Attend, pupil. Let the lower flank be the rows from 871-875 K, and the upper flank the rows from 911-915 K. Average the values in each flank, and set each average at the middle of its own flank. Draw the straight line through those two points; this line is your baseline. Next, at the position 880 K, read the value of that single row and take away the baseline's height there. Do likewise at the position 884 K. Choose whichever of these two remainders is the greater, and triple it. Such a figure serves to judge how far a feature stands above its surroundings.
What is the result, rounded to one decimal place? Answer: 30.7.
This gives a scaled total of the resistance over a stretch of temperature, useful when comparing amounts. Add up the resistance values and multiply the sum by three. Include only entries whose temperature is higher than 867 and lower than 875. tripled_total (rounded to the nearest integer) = 2963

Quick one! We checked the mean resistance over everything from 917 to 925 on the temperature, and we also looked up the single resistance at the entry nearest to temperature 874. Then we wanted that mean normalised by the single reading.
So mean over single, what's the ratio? 0.99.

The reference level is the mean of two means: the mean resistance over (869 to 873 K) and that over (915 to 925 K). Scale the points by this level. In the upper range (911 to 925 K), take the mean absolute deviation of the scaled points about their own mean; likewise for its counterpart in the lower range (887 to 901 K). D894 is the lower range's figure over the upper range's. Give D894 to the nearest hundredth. 0.87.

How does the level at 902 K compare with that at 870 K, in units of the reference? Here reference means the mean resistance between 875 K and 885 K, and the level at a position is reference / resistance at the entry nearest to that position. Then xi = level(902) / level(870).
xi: 0.97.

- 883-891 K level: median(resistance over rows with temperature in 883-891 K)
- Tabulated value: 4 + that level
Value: 251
